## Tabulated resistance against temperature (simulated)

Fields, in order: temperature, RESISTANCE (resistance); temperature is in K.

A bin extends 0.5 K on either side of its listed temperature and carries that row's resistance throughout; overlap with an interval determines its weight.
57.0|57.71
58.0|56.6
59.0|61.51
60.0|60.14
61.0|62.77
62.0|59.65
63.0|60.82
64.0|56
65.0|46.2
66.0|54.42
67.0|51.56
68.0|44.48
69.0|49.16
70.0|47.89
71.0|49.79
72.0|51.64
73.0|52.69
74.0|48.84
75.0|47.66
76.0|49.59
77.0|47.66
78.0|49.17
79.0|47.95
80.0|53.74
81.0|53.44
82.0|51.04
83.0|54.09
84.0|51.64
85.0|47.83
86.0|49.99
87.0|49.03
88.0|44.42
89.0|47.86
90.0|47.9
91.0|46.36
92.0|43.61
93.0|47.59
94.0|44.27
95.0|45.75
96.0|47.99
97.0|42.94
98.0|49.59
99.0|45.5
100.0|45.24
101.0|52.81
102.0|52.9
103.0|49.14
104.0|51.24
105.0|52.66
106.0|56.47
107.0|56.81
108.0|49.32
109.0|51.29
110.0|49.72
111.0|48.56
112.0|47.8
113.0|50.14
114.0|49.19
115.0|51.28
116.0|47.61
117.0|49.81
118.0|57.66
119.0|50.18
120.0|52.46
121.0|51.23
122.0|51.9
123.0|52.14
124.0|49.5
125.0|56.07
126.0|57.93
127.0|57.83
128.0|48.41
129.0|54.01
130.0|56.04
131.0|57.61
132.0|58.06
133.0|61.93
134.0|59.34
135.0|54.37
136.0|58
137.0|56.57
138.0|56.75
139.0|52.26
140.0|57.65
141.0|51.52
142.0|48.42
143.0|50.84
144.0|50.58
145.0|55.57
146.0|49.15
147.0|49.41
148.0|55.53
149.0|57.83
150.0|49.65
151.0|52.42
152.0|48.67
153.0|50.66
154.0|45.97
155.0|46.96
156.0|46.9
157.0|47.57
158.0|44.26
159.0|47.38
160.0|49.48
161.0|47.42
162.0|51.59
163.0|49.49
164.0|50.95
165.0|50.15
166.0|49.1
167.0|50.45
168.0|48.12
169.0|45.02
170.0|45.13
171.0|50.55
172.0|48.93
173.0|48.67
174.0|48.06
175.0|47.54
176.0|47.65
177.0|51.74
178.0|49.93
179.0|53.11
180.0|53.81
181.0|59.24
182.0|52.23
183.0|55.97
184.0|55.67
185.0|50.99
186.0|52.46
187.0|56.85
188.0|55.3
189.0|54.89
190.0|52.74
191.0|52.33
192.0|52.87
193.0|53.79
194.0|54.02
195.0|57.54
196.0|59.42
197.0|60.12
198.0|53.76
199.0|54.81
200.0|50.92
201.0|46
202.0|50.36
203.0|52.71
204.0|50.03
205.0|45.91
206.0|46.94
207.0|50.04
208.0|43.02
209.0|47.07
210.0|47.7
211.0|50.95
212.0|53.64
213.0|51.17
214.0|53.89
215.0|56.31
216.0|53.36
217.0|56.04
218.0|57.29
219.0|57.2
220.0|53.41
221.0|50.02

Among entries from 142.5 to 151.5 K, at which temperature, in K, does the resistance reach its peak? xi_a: 149.0 K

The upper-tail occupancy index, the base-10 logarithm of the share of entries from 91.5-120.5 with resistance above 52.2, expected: -0.62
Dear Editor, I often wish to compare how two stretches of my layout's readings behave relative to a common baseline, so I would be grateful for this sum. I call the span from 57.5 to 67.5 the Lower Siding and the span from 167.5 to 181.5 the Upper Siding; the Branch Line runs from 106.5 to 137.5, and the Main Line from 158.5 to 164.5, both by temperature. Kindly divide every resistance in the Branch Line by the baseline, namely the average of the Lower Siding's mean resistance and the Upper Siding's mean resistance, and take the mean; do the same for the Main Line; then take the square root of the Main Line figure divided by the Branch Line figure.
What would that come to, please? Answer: 0.96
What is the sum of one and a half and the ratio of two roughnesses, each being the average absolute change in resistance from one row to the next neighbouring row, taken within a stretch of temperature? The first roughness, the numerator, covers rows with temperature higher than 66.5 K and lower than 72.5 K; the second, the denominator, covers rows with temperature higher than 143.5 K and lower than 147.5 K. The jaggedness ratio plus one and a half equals 2.4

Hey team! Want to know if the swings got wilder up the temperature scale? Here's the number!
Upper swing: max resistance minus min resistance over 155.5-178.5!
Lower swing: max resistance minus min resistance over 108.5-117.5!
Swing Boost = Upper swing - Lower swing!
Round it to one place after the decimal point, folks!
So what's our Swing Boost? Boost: 3.8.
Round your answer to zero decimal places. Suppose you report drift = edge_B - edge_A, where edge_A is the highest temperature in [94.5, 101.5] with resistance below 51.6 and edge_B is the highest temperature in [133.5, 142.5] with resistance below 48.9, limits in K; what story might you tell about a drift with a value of 42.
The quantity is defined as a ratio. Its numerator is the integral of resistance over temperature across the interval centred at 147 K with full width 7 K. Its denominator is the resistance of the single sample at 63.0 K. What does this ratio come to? 6.0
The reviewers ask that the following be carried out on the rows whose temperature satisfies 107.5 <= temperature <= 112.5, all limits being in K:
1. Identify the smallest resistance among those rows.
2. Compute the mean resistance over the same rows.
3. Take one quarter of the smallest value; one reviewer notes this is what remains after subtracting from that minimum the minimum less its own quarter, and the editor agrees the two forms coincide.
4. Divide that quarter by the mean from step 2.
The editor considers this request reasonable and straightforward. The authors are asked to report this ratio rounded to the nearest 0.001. 0.242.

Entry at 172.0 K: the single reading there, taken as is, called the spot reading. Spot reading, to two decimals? 48.93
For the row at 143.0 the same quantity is 50.84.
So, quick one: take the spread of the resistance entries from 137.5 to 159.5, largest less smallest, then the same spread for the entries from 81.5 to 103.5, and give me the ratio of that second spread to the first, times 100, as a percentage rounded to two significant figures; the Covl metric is 82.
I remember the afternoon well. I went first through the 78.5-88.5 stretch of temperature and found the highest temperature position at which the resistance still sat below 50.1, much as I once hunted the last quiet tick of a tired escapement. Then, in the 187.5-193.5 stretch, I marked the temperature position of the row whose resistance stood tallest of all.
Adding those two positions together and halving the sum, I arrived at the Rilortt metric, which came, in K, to 138.0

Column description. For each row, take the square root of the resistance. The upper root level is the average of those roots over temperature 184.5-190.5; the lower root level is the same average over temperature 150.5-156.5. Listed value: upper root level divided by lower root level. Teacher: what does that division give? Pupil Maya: 1.05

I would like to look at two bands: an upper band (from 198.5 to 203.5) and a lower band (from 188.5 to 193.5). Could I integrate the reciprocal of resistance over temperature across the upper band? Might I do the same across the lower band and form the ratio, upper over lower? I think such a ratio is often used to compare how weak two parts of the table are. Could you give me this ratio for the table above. 1.05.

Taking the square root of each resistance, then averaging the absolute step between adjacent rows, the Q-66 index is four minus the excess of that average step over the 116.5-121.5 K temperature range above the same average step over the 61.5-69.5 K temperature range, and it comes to 4.06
